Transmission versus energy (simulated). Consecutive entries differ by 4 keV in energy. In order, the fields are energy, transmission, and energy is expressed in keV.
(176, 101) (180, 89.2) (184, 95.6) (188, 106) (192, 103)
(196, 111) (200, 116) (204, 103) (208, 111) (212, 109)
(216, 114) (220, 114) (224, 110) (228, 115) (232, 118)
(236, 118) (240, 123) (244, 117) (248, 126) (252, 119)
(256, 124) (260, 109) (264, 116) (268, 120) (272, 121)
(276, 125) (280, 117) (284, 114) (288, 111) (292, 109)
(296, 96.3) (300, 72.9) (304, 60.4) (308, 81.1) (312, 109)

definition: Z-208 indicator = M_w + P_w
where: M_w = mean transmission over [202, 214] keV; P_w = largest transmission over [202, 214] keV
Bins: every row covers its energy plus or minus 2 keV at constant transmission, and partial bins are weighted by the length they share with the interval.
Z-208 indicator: 219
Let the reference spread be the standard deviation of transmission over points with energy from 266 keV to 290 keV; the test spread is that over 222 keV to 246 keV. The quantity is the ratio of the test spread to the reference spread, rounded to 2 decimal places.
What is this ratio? 0.84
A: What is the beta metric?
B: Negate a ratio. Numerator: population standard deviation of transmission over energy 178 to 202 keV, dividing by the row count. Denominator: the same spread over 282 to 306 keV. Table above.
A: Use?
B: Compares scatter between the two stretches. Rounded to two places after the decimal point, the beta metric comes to -0.44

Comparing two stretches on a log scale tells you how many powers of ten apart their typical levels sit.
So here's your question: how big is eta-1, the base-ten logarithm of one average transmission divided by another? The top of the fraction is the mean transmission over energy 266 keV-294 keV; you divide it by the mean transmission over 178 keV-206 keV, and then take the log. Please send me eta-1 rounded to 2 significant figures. 0.053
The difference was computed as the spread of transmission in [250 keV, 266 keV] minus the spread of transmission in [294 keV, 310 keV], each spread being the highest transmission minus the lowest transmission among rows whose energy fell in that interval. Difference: -21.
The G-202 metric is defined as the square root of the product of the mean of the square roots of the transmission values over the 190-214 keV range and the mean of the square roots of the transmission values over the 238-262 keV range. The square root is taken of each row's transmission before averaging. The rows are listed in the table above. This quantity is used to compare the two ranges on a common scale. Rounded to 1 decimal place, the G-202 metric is 10.7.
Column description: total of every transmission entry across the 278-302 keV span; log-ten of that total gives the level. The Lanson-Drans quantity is 2.79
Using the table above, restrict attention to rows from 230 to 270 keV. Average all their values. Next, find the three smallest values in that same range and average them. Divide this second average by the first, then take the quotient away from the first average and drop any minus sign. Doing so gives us 118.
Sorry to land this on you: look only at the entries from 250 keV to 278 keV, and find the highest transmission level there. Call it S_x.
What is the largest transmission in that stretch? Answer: 125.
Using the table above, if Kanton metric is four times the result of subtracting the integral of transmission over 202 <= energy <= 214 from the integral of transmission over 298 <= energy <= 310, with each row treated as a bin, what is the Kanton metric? -1738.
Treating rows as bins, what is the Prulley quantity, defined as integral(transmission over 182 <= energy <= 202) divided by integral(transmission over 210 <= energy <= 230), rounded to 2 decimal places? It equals 0.95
